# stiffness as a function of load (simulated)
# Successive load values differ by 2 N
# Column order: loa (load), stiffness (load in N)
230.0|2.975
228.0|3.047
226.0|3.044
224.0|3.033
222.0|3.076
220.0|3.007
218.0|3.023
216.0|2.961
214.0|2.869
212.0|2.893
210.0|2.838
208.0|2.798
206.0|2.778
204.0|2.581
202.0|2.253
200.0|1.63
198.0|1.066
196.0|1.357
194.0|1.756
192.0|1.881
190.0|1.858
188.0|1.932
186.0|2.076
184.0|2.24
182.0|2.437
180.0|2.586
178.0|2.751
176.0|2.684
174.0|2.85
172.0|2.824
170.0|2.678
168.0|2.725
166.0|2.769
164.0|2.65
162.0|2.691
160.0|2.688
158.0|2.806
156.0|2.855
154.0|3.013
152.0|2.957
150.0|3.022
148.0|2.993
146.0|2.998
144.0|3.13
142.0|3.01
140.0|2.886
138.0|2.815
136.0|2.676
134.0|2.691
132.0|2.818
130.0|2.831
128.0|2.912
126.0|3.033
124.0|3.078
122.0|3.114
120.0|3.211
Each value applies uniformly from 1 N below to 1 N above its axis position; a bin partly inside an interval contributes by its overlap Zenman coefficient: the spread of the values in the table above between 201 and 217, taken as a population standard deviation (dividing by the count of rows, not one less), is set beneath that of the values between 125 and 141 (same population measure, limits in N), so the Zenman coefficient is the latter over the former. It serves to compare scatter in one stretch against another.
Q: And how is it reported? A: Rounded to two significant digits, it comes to 0.51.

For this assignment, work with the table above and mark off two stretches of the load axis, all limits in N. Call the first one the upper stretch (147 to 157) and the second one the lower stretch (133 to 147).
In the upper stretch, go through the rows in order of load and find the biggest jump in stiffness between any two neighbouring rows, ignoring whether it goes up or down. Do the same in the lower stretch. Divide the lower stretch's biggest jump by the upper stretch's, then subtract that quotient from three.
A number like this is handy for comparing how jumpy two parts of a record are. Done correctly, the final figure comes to 2.12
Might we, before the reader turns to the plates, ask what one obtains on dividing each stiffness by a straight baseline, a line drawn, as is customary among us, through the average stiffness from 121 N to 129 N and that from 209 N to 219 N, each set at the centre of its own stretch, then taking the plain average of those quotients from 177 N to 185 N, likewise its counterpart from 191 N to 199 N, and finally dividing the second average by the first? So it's 0.609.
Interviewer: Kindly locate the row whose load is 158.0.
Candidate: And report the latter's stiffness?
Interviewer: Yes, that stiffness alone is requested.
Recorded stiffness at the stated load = 2.806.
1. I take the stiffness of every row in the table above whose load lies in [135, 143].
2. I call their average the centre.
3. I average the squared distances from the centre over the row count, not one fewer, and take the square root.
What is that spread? 0.12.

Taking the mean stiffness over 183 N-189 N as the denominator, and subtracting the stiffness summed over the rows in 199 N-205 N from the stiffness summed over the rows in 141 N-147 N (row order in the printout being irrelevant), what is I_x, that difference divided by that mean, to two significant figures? 1.3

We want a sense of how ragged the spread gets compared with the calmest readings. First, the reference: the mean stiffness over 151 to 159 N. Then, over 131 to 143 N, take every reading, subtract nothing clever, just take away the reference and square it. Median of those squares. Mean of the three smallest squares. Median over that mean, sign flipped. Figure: -1.7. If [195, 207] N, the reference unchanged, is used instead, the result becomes -5.6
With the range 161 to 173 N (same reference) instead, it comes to -2.0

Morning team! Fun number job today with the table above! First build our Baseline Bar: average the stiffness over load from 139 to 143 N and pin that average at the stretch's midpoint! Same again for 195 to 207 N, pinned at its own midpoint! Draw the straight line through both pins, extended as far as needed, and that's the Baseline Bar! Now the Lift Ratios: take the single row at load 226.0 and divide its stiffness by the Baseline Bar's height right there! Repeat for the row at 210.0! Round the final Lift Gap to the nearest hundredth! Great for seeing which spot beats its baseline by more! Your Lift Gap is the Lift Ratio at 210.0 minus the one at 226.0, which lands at -0.41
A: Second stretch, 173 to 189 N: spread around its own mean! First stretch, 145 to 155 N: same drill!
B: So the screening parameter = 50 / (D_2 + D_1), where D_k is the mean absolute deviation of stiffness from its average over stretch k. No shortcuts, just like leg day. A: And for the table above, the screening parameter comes 172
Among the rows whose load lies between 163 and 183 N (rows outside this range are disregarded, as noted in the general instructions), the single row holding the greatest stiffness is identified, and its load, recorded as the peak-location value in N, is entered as 174.0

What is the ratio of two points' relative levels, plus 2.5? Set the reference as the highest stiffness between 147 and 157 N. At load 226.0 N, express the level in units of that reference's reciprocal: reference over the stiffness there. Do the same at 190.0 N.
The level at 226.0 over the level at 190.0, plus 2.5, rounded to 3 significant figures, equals 3.11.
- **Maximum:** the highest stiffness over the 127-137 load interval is 2.912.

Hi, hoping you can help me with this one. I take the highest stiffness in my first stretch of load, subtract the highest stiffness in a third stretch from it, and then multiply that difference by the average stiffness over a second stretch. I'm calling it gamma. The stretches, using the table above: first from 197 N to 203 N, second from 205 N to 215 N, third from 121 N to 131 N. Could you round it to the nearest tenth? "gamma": -2.4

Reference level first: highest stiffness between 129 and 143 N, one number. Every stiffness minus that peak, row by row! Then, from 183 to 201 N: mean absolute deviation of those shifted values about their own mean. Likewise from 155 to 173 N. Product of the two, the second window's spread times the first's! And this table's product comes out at 0.017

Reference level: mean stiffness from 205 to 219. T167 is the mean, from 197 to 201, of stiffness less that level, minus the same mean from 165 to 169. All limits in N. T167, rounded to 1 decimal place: -1.4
